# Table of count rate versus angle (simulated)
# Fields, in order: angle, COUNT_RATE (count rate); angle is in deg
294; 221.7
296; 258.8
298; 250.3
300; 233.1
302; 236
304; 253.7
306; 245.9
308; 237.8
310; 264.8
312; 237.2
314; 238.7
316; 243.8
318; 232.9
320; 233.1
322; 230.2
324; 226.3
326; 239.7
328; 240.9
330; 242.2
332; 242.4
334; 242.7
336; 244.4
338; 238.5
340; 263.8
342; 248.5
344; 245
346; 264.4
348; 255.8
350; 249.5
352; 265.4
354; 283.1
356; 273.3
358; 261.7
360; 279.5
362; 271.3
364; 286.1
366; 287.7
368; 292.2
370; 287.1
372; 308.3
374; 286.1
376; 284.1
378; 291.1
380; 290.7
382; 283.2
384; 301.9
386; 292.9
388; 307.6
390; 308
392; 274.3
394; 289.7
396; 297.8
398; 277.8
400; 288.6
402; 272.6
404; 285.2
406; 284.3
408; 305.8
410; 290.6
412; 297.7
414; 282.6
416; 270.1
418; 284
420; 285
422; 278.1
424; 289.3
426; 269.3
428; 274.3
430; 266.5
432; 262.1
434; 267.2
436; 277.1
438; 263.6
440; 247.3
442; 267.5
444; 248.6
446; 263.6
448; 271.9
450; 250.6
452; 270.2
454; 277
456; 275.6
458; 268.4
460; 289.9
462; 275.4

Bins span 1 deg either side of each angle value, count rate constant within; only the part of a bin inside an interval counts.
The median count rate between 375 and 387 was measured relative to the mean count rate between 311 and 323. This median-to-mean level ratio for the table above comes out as 1.23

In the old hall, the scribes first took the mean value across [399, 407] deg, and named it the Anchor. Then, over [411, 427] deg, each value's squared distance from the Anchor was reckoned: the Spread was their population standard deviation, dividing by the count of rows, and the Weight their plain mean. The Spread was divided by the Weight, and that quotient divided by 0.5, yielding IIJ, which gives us 2.2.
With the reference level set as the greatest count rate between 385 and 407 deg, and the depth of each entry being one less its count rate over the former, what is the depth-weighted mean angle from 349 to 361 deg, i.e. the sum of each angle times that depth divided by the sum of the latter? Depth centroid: 354.5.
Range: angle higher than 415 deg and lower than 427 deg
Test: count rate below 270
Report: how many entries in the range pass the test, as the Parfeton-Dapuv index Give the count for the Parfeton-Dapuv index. 1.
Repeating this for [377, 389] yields 0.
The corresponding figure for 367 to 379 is 0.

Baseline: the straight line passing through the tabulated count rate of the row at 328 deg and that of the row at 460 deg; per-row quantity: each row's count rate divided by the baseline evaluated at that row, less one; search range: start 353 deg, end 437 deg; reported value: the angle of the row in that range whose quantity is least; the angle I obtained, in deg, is 432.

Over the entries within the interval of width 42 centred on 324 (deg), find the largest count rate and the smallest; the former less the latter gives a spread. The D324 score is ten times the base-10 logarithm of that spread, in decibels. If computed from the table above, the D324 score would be 15.9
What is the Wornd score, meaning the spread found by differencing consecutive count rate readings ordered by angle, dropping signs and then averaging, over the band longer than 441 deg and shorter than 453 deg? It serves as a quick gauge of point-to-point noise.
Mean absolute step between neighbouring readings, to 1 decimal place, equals 16.6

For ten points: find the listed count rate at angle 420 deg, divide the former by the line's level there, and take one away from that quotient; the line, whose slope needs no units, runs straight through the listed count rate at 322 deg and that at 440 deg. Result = 0.17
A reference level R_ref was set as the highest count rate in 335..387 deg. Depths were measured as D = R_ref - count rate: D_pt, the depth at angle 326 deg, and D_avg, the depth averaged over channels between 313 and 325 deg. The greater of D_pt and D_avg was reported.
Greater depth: 74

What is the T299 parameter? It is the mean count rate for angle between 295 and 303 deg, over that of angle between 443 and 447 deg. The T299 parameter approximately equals 0.95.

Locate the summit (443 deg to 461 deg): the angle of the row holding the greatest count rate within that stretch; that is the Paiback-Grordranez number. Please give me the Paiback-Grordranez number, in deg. 460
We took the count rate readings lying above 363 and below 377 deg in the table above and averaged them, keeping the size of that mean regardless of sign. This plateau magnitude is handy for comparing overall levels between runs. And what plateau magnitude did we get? 290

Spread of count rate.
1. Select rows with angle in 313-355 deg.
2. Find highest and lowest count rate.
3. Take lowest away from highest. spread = 57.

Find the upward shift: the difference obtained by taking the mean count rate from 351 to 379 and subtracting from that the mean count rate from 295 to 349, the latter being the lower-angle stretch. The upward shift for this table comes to 39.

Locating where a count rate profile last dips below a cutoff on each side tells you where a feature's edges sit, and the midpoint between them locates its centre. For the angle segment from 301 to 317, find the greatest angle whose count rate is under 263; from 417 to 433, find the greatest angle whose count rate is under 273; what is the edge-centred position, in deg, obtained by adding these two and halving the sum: 374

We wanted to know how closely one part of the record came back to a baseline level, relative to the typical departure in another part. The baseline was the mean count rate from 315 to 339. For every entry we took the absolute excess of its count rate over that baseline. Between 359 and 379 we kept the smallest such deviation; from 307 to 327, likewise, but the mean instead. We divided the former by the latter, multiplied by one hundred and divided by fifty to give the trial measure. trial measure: 10.1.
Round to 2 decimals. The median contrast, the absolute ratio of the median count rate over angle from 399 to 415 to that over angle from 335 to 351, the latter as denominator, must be 1.15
